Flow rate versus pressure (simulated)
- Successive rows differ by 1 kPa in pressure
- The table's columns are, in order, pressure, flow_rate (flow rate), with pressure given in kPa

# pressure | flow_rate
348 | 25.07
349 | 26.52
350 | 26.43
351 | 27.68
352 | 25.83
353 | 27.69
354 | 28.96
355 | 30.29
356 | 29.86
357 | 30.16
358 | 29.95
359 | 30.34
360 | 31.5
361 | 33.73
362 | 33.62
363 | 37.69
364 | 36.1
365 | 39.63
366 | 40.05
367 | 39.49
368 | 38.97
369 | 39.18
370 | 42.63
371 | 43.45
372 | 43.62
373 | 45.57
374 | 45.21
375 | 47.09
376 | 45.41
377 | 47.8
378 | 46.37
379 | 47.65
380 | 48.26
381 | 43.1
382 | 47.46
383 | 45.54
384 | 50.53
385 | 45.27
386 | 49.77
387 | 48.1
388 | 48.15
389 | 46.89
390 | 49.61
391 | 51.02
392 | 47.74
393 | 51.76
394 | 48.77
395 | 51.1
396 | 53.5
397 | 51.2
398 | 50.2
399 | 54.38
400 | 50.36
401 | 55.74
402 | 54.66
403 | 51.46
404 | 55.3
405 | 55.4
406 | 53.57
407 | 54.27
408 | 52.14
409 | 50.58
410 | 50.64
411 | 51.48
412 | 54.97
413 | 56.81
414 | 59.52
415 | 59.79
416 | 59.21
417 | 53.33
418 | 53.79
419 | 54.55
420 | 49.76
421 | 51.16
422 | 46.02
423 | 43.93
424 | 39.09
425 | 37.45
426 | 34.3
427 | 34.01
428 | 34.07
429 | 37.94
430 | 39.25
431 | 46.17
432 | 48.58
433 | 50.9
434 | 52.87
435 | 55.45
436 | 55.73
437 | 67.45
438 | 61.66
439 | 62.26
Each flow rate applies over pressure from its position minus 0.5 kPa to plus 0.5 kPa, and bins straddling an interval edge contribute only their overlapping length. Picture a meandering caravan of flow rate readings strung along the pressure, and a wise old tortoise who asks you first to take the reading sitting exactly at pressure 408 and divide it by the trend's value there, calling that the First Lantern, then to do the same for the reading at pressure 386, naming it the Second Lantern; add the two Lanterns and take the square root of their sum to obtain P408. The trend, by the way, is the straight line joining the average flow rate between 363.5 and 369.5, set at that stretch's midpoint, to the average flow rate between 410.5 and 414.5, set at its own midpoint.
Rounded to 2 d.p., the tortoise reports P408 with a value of 1.43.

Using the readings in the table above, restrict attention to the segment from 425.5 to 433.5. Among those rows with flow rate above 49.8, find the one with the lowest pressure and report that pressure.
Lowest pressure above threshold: 433 kPa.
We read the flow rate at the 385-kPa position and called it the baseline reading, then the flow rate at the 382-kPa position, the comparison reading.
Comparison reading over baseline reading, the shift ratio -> 1.05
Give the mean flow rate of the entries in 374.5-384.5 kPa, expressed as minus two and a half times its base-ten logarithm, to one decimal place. -4.2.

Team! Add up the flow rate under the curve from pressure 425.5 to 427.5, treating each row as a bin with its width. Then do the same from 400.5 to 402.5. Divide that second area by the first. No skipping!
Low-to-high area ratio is 1.6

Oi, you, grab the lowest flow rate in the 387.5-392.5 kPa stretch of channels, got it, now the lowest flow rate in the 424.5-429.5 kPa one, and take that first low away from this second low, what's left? -12.9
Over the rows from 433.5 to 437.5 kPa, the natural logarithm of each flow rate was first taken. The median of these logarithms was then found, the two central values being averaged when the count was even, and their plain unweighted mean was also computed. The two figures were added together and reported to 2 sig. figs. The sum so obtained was 8.1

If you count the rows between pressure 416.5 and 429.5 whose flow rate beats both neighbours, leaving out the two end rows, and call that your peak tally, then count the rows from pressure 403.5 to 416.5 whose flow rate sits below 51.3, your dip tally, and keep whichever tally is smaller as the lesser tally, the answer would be 2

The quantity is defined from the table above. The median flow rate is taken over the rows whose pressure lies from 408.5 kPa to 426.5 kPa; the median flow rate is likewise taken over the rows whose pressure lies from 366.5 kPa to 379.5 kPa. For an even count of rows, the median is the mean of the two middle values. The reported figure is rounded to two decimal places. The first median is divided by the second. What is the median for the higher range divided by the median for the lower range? 1.14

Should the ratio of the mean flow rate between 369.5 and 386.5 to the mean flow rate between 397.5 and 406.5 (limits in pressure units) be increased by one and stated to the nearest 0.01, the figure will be 1.86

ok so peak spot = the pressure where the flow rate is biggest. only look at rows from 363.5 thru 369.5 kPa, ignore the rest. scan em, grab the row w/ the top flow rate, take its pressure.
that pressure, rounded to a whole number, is 366 kPa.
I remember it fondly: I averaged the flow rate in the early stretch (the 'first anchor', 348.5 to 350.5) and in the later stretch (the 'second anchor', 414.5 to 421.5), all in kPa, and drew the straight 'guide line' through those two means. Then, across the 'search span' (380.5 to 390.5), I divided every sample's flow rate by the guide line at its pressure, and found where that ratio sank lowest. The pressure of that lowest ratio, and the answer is 381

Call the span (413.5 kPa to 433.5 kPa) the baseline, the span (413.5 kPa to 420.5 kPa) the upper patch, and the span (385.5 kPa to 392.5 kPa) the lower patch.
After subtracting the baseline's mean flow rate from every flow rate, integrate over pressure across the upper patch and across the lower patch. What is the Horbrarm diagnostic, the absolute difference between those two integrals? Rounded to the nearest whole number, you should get 49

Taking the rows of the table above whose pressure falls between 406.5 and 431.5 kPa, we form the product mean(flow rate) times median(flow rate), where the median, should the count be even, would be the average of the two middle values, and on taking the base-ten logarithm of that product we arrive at 3.39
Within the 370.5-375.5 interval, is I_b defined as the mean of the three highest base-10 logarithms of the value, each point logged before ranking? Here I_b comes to 1.66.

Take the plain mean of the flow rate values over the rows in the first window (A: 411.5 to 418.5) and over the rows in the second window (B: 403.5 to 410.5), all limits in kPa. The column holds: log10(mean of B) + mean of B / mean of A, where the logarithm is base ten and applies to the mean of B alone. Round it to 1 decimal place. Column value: 2.7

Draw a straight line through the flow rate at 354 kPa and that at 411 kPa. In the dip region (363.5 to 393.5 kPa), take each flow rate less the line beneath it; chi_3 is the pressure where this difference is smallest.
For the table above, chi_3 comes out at 364 kPa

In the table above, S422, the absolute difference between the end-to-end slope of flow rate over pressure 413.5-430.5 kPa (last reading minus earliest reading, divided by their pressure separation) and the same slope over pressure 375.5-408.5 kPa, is 1.5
